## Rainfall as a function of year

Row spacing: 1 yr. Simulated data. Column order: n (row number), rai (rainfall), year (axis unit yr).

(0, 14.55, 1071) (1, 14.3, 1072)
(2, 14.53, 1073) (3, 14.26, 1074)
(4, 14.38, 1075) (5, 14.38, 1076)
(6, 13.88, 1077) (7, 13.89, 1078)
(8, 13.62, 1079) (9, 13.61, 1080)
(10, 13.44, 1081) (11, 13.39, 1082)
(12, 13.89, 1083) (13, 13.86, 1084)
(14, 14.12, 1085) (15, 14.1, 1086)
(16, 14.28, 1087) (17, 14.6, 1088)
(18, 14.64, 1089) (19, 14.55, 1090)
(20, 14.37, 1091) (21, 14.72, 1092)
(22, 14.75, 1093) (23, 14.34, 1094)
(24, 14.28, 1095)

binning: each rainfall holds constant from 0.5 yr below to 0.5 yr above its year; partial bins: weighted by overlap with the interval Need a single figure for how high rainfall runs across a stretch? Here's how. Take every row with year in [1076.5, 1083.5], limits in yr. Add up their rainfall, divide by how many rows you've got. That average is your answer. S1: 13.7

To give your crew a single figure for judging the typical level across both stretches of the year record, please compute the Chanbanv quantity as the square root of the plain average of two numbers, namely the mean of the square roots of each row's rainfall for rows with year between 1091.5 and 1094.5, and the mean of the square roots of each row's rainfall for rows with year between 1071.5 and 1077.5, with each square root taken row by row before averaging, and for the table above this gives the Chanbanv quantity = 1.950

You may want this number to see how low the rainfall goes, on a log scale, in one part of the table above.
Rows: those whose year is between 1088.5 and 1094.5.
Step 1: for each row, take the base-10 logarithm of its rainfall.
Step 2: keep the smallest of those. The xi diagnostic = 1.16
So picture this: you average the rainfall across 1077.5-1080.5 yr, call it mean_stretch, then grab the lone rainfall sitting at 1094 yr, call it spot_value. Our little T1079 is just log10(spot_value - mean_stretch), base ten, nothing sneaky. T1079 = -0.198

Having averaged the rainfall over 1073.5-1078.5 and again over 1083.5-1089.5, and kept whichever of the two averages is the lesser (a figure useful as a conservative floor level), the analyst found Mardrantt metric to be 14.2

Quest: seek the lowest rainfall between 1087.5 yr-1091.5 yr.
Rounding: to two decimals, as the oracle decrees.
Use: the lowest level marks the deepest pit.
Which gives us 14.37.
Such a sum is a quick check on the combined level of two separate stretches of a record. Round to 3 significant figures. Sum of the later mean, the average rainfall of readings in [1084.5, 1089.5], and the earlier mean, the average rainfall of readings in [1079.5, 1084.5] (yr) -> 28.0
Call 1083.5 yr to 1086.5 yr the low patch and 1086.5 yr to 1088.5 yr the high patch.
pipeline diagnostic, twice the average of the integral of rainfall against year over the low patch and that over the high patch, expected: 71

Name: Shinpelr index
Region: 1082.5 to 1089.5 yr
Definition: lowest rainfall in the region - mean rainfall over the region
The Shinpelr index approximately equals -0.353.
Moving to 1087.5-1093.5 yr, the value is -0.235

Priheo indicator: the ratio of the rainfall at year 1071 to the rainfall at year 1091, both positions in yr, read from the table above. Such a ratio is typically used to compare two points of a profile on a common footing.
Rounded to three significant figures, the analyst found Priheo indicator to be 1.01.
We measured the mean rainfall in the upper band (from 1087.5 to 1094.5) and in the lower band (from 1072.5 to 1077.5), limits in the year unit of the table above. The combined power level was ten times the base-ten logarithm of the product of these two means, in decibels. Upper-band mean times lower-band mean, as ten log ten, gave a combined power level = 23.18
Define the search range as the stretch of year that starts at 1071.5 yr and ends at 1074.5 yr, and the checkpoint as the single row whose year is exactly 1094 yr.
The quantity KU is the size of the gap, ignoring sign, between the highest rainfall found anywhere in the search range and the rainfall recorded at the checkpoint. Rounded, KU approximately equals 0.19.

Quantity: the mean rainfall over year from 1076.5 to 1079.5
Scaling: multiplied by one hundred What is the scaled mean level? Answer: 1380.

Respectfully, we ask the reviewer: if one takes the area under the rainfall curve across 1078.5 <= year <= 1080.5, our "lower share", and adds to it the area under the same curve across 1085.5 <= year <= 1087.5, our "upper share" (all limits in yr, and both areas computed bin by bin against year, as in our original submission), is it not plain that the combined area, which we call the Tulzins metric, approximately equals 55.6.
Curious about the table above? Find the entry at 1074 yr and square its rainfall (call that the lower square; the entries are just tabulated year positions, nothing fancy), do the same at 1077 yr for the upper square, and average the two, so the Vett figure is 198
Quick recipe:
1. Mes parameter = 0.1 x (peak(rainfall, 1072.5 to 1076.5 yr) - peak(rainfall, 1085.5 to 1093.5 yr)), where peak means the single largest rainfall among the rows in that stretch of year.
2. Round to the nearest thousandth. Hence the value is -0.022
